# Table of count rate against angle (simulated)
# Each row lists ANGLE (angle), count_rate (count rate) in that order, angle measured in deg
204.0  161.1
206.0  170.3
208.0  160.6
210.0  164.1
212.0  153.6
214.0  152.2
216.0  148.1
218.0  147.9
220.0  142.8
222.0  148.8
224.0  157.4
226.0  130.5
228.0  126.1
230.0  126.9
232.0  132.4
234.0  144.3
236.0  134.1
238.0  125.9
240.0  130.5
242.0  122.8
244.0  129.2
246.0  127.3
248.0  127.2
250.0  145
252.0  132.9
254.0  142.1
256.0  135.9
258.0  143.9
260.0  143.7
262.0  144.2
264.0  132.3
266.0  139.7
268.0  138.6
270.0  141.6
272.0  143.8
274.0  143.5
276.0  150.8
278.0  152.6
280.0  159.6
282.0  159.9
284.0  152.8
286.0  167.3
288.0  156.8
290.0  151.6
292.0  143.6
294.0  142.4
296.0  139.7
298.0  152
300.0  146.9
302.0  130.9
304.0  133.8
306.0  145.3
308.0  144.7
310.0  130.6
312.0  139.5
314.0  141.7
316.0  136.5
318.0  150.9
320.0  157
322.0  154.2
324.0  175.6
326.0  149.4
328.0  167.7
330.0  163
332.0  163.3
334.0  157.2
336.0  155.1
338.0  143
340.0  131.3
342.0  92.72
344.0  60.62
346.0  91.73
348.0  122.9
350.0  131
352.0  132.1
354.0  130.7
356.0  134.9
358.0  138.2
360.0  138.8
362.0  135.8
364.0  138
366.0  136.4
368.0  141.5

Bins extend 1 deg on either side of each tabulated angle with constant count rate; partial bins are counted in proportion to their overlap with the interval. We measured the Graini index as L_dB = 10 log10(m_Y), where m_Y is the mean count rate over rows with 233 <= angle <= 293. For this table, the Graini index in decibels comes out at 21.5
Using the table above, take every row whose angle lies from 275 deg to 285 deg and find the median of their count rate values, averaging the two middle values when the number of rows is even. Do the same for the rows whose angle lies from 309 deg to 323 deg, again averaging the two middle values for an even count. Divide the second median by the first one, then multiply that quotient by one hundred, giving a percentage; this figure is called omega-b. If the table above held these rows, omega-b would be 93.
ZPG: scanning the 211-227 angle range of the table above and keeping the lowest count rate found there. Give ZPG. 130.5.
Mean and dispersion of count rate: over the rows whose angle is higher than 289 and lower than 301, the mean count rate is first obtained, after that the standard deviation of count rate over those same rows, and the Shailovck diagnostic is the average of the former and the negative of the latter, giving 71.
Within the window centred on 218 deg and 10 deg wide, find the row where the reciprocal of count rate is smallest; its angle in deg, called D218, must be 214.0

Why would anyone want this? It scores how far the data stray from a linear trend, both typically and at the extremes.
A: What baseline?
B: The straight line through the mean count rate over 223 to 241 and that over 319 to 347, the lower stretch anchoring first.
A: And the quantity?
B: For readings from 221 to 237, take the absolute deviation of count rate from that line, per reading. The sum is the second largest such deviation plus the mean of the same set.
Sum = 24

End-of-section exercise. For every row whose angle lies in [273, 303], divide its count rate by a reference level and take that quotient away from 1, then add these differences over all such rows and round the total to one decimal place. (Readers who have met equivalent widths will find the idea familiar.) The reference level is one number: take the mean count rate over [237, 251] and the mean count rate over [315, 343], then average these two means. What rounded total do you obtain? -1.1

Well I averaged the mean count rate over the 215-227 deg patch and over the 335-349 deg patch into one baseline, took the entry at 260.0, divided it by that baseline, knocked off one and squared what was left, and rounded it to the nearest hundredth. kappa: 0.01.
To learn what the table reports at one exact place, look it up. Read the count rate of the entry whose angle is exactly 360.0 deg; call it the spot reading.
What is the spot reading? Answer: 138.8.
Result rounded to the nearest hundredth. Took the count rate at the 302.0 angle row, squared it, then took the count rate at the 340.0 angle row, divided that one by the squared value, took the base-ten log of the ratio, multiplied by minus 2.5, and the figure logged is 5.29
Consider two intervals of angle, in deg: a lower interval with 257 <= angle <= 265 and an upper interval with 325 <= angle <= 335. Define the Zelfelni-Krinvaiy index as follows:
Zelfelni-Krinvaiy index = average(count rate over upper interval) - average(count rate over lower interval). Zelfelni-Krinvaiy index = 19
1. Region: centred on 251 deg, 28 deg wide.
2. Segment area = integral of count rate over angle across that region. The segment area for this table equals 3766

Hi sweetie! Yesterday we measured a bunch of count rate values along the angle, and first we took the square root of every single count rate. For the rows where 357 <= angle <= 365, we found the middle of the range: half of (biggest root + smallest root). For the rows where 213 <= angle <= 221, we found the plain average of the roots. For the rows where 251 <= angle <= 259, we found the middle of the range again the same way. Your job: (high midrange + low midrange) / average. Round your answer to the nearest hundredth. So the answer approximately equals 1.93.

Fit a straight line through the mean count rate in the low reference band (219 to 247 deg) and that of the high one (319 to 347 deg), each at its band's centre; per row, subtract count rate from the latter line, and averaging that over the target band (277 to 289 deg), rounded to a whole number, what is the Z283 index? -21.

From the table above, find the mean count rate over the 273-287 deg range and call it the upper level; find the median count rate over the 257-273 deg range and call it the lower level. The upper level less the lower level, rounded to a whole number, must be 13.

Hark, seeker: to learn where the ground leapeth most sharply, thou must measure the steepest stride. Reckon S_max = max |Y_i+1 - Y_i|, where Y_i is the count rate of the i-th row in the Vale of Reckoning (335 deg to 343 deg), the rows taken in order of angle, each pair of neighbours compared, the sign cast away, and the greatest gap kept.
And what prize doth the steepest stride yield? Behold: 39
